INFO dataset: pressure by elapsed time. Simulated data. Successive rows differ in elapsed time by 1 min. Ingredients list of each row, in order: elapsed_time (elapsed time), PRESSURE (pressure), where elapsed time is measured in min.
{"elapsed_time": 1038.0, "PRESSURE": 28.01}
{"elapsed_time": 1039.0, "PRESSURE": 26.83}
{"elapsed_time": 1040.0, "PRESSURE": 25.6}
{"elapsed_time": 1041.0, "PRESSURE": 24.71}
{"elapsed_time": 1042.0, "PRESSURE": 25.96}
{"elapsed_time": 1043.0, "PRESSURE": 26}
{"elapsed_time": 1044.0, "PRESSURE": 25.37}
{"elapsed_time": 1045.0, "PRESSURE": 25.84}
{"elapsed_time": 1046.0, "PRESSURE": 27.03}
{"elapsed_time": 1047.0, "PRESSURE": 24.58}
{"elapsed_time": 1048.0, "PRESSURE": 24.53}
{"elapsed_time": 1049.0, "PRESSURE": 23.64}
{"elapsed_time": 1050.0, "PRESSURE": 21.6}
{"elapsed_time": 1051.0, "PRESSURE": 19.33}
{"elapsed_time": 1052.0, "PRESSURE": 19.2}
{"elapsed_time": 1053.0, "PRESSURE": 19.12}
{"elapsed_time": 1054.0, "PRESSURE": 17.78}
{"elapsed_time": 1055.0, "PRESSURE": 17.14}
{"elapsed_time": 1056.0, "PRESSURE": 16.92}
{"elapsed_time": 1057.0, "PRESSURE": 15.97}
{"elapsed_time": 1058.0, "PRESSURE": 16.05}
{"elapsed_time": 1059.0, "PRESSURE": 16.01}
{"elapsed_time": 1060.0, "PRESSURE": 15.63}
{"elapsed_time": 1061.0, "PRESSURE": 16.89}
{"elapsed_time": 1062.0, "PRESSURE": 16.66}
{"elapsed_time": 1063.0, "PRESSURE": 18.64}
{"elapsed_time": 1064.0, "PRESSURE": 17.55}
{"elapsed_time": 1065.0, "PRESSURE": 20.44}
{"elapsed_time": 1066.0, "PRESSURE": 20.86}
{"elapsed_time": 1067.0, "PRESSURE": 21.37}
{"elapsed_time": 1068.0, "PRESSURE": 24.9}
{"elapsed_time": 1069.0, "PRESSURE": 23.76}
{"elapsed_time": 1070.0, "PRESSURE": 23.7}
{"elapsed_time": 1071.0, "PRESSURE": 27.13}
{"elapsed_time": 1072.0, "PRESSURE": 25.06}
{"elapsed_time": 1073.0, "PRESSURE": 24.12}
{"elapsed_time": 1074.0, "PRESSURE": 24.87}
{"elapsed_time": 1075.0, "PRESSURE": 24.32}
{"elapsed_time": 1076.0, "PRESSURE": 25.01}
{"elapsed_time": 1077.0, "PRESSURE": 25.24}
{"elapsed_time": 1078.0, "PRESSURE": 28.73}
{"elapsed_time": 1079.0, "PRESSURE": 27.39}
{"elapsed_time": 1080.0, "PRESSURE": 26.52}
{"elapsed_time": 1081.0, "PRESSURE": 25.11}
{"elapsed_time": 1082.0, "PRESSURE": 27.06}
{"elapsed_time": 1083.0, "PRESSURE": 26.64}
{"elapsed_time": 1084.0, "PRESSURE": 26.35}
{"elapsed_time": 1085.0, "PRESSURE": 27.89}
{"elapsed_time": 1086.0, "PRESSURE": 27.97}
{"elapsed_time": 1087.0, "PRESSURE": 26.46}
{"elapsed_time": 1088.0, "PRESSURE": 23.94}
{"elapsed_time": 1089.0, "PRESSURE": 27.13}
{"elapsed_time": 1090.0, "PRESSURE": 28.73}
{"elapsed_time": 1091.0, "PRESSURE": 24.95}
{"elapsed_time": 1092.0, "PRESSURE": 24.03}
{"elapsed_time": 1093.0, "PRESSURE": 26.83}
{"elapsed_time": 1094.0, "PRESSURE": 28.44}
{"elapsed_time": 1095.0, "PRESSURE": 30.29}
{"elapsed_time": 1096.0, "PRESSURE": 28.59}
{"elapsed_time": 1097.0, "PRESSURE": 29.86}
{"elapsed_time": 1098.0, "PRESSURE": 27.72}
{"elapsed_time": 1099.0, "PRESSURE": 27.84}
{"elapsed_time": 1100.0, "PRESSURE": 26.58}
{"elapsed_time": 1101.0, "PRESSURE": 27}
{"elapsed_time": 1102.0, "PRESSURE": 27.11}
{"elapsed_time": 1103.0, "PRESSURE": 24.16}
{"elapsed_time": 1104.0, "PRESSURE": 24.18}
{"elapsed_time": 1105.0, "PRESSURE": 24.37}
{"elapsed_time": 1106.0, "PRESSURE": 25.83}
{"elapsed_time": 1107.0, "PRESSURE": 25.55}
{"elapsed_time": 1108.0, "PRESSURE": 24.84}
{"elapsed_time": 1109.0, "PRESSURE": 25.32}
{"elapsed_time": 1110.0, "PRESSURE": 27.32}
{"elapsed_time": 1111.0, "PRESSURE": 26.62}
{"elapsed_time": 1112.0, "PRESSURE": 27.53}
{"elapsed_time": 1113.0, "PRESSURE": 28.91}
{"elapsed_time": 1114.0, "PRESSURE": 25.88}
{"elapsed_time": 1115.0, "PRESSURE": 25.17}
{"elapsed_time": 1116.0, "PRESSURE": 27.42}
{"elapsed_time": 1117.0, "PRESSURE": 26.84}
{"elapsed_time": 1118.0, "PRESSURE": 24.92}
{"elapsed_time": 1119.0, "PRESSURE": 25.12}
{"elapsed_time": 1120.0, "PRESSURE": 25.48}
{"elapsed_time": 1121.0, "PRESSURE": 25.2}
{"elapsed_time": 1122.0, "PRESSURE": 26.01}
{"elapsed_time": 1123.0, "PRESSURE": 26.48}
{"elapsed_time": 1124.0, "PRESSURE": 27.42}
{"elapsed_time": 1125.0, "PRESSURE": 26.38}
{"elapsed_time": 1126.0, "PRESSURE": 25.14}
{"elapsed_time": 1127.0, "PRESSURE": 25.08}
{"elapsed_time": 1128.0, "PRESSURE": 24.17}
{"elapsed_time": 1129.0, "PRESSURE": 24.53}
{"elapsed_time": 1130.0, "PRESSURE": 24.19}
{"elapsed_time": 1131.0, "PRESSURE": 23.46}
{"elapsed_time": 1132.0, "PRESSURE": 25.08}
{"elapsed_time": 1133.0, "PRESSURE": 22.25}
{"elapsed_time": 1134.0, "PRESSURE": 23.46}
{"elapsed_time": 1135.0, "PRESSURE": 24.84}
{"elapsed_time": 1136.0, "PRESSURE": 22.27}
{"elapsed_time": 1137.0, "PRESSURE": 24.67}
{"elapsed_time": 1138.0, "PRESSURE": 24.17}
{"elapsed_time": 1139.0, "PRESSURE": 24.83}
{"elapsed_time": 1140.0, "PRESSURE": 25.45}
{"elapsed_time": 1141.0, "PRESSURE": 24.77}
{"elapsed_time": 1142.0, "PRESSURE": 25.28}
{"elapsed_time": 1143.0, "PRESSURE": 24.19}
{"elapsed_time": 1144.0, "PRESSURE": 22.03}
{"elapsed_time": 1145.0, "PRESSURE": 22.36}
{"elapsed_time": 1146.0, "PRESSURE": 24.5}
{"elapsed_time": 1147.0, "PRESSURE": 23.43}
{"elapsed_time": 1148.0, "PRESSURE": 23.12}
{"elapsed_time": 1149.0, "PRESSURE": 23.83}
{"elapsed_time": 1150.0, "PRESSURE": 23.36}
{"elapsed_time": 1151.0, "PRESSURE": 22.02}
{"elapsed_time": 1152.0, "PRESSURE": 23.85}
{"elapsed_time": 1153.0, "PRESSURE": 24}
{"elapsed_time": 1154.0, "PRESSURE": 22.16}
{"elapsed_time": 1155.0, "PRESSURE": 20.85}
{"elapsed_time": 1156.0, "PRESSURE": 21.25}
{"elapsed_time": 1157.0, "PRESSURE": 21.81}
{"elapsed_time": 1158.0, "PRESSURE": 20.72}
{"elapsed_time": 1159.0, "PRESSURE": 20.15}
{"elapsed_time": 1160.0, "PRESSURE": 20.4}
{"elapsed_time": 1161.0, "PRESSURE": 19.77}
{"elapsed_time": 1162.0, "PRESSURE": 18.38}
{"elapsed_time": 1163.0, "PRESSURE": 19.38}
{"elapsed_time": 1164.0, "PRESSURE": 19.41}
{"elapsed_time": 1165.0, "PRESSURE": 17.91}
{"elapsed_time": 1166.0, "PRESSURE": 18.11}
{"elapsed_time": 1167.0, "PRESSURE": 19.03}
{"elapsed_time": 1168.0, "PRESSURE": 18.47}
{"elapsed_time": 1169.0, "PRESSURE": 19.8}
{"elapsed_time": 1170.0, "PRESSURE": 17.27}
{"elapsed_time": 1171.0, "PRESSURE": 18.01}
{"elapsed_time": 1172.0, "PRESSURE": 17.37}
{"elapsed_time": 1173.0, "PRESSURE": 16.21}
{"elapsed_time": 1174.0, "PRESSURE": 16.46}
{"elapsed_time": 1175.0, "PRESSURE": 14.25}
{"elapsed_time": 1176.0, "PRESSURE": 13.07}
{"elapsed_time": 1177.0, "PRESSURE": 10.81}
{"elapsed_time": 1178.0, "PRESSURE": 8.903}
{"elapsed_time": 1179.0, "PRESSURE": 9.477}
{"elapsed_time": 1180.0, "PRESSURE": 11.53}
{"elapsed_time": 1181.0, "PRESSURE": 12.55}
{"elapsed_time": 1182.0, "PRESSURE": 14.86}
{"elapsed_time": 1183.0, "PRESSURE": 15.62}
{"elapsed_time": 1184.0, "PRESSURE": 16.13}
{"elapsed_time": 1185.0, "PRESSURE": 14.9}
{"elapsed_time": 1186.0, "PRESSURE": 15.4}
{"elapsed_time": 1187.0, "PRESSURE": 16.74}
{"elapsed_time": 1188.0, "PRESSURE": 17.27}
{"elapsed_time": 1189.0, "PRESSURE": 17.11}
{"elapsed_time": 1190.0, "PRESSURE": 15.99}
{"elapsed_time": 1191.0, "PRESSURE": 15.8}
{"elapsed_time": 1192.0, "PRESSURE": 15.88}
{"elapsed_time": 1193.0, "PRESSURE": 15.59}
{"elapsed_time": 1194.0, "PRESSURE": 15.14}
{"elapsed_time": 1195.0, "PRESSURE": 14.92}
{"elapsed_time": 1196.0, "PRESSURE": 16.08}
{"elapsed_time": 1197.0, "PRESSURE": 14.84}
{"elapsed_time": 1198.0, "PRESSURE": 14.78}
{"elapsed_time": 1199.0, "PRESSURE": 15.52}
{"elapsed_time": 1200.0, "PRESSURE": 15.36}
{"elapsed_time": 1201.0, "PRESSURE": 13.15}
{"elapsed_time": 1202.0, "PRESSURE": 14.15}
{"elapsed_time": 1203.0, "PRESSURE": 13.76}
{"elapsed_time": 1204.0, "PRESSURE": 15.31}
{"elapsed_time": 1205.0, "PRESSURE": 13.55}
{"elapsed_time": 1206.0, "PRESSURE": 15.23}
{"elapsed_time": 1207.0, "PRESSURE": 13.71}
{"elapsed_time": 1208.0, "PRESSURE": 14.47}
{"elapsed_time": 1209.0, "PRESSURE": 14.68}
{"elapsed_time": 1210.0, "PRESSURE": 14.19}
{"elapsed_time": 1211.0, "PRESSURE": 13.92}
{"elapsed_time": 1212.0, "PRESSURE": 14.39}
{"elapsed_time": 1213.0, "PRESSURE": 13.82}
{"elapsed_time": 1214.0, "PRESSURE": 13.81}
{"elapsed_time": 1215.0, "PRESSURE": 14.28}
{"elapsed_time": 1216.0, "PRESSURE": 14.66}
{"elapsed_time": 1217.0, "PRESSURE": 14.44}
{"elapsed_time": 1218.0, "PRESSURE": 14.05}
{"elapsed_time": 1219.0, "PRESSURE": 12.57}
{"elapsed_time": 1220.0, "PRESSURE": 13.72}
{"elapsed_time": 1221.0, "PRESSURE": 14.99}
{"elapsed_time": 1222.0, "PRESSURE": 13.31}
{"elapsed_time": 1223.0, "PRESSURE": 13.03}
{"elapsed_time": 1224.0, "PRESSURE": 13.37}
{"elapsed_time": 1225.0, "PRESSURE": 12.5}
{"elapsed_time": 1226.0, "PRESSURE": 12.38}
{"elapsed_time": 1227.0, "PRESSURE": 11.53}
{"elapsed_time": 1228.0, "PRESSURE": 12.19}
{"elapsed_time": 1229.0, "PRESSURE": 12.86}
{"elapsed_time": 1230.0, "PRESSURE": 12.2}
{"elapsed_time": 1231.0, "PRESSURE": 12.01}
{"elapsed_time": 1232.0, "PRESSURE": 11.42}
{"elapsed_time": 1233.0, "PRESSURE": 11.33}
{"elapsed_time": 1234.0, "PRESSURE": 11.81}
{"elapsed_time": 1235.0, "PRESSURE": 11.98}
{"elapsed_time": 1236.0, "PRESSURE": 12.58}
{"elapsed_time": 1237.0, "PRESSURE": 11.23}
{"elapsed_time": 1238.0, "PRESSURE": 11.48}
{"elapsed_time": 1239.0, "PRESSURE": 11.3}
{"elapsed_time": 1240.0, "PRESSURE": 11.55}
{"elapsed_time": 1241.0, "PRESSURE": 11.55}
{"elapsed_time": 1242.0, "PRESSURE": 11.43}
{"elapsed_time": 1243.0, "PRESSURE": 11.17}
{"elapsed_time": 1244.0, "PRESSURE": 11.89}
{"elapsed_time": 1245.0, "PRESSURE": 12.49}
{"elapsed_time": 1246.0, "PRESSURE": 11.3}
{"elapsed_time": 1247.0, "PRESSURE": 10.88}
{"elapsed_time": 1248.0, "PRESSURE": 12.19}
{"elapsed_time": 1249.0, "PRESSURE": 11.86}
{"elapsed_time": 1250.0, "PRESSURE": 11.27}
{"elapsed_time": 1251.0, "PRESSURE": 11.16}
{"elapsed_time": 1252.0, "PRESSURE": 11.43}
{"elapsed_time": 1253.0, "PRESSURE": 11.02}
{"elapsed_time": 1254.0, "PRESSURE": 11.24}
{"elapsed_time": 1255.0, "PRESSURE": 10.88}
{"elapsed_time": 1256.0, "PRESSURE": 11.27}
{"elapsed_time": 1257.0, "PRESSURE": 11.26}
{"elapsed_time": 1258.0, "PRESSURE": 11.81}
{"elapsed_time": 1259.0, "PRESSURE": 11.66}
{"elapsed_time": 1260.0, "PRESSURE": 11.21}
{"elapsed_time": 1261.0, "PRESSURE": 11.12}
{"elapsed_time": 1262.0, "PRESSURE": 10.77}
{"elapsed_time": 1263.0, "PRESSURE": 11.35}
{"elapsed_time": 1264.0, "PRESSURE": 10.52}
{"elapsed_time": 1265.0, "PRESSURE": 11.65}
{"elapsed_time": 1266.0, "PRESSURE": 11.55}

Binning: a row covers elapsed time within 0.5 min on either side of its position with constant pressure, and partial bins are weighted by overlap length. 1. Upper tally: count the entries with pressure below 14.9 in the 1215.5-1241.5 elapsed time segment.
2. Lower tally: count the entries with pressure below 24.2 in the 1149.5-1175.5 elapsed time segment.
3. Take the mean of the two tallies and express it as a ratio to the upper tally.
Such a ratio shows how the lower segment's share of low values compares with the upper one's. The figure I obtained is 1.02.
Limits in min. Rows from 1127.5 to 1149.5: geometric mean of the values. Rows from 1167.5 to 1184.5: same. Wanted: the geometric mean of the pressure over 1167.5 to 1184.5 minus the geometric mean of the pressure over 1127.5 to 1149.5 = -10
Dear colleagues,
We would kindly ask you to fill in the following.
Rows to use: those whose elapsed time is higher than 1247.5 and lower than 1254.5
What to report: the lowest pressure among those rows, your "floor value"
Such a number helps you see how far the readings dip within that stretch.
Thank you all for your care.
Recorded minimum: 11.02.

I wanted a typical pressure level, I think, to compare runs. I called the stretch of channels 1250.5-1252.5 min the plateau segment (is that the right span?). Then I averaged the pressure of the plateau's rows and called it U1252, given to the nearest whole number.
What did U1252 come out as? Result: 11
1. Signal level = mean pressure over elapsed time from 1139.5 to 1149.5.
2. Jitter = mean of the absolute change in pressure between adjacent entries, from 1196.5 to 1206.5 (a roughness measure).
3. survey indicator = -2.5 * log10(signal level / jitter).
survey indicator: -3.4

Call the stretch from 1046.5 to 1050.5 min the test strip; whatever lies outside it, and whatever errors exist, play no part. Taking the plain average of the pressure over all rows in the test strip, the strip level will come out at 24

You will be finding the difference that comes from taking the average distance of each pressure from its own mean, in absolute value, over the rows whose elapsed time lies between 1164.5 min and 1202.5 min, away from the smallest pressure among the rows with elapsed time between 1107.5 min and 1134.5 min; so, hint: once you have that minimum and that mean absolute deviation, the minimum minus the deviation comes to 20.5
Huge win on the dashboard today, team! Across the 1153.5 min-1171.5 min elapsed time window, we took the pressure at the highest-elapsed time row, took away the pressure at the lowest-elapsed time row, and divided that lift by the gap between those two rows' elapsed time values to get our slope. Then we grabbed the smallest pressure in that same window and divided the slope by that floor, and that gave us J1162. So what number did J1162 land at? -0.014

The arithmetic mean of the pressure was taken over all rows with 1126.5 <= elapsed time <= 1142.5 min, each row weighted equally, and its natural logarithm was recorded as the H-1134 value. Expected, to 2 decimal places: 3.19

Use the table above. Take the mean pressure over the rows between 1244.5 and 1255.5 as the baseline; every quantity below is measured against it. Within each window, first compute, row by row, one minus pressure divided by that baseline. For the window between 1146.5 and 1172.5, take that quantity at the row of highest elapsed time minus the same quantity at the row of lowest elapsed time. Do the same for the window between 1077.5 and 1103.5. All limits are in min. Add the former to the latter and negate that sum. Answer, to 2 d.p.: -0.93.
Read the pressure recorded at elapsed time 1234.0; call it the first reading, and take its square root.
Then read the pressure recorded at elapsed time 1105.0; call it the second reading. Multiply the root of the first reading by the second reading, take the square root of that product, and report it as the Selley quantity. 9.2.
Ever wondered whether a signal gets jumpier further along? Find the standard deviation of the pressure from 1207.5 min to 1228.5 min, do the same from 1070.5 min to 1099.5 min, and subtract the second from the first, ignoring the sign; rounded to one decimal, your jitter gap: 0.8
